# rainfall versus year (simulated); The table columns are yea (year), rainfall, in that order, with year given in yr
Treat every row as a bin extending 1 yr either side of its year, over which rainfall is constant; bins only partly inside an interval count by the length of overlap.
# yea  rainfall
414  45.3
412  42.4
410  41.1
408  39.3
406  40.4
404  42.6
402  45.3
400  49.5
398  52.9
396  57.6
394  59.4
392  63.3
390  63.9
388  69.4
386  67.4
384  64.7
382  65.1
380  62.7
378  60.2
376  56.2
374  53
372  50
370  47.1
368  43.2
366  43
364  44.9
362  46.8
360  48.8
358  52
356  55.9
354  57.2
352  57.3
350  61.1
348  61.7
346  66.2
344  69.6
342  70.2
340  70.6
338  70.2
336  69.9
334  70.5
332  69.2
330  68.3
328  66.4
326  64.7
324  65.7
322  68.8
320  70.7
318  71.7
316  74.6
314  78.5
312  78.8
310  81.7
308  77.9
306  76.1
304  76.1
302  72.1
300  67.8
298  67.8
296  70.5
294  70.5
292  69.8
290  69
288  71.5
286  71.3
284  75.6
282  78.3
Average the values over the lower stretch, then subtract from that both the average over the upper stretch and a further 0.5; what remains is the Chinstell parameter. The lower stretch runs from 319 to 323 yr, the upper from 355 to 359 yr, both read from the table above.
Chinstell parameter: 15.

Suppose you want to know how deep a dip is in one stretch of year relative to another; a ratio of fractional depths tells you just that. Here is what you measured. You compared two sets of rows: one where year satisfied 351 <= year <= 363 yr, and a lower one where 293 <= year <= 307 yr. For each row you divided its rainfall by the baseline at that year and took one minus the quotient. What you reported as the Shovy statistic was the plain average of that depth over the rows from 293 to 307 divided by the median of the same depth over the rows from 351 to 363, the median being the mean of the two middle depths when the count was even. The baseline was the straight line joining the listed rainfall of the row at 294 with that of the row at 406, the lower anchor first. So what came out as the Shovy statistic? 5.7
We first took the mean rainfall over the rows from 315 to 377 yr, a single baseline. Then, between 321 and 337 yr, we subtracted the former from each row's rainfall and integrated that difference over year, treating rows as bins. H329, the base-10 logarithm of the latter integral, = 2.06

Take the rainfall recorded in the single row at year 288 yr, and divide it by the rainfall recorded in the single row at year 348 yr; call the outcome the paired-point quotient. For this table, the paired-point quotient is 1.16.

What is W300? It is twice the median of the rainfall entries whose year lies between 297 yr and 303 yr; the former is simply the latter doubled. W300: 136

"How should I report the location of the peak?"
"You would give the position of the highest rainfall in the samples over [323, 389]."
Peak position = 340 yr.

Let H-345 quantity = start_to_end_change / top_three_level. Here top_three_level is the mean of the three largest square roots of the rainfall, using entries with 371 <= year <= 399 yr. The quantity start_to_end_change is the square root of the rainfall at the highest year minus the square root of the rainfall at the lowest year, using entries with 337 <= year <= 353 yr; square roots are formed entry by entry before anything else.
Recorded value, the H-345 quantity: -0.099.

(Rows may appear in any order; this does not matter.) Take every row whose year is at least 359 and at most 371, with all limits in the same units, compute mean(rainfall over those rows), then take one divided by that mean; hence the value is 0.0219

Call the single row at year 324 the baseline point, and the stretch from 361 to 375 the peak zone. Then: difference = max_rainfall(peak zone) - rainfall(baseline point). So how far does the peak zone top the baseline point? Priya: -13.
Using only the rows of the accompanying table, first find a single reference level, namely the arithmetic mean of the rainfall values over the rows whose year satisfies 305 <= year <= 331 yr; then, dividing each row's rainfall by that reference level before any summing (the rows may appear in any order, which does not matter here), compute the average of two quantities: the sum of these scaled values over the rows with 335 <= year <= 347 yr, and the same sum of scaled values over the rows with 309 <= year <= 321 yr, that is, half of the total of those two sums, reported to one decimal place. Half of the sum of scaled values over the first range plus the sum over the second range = 6.0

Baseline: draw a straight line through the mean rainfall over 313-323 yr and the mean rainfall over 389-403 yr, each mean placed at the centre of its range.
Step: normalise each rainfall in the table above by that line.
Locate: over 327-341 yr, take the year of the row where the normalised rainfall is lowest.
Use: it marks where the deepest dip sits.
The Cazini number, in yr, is 328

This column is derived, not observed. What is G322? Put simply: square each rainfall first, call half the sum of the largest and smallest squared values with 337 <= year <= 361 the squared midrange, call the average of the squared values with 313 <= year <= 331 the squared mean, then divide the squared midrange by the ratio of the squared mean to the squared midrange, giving 2763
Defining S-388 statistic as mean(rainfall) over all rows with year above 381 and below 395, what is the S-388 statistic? 65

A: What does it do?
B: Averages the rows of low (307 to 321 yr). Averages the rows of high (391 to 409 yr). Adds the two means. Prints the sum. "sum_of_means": 126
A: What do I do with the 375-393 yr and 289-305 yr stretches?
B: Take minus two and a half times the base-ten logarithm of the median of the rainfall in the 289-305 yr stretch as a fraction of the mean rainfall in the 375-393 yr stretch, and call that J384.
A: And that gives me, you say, -0.11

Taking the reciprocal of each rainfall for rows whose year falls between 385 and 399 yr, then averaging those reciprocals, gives 0.0163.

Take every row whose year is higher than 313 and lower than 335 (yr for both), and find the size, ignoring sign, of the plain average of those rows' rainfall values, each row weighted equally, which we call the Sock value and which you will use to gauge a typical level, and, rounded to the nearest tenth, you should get 69.9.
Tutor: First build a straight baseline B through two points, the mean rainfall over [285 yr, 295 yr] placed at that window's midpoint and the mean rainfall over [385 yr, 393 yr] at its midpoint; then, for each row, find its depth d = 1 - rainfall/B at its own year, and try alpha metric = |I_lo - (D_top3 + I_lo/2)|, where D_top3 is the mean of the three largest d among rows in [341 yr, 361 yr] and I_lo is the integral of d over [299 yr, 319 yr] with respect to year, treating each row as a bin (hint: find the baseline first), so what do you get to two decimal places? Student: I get 1.08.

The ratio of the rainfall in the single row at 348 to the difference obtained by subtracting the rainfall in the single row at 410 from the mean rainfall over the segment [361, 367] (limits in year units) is 16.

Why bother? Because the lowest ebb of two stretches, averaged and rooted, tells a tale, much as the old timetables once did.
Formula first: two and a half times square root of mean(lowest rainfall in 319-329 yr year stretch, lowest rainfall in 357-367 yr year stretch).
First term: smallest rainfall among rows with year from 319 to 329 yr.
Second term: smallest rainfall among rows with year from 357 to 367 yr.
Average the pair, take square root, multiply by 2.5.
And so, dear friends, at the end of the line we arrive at 18.3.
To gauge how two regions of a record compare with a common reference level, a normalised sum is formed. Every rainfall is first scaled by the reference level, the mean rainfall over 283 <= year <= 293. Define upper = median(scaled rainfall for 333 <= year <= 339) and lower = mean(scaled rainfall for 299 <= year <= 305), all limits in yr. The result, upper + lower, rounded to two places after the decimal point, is 1.99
